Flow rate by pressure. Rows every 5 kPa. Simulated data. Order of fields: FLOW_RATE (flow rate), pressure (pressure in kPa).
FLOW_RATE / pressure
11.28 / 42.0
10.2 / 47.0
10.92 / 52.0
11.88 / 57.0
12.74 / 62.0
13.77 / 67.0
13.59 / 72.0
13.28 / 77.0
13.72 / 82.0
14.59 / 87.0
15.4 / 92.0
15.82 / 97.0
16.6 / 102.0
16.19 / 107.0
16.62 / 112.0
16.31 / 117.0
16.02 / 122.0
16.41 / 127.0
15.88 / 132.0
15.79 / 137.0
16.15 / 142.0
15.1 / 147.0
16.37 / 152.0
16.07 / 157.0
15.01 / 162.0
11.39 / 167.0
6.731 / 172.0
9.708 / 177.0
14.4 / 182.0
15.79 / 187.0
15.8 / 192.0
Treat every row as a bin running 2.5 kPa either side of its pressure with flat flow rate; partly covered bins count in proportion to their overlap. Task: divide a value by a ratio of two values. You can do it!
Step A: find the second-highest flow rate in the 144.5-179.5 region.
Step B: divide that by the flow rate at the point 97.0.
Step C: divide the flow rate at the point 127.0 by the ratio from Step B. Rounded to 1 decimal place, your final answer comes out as 16.2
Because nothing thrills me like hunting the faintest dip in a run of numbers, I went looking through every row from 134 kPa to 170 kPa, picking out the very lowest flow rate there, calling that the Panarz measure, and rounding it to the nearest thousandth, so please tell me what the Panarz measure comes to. 11.390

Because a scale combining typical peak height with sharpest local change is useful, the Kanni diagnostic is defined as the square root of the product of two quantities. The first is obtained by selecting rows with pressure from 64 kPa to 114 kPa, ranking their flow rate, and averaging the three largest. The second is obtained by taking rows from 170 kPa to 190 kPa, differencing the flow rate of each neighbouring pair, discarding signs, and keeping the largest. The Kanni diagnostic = 9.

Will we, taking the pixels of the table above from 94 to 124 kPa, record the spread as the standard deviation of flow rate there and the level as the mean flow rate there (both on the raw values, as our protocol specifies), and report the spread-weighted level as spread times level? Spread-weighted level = 5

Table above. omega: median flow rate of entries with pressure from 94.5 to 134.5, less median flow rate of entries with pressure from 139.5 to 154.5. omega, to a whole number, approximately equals 0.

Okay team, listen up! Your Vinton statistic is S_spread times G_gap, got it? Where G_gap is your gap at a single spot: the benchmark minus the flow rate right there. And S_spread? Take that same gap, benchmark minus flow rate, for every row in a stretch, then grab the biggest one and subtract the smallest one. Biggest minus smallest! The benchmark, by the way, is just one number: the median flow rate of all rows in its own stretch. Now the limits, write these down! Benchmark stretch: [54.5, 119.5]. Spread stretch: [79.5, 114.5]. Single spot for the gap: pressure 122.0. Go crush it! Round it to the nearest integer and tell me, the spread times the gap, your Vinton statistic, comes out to -4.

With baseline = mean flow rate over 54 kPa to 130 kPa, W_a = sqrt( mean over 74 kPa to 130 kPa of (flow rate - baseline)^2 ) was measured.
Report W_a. 1.3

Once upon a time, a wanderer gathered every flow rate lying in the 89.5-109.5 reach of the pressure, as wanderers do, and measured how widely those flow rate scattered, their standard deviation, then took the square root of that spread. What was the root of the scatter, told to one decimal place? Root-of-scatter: 0.7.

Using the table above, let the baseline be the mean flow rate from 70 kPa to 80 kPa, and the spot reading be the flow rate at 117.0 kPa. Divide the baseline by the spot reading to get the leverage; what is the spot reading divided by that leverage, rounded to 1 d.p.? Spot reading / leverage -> 19.8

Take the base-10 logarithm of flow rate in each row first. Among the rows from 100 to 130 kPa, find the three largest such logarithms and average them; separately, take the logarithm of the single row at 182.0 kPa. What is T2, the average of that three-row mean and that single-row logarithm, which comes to 1.19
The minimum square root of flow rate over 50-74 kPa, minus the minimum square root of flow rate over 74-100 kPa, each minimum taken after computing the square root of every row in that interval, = -0.3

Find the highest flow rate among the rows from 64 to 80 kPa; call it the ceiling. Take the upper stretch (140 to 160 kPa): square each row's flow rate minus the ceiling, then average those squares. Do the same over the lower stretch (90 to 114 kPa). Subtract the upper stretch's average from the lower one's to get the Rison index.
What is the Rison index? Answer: 1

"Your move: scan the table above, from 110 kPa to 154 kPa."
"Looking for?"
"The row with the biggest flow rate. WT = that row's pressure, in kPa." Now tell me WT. 112.0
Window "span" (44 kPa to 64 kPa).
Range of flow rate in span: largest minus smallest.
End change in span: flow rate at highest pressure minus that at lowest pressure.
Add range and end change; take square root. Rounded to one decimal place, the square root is 2.3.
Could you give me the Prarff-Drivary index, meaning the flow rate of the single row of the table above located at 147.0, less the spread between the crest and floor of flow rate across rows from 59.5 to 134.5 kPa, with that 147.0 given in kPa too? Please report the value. 11.2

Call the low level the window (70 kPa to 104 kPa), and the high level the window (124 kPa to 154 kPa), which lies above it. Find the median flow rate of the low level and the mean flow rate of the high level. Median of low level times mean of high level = 233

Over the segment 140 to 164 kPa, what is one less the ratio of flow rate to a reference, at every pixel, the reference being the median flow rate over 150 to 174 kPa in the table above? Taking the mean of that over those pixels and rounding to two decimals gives -0.05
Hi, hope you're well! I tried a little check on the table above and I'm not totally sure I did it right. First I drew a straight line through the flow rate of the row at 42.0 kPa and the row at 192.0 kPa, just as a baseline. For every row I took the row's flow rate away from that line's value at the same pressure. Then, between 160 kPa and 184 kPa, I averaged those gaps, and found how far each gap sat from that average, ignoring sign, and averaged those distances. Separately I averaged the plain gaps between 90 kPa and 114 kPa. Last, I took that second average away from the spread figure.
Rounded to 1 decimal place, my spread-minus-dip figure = 5.7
